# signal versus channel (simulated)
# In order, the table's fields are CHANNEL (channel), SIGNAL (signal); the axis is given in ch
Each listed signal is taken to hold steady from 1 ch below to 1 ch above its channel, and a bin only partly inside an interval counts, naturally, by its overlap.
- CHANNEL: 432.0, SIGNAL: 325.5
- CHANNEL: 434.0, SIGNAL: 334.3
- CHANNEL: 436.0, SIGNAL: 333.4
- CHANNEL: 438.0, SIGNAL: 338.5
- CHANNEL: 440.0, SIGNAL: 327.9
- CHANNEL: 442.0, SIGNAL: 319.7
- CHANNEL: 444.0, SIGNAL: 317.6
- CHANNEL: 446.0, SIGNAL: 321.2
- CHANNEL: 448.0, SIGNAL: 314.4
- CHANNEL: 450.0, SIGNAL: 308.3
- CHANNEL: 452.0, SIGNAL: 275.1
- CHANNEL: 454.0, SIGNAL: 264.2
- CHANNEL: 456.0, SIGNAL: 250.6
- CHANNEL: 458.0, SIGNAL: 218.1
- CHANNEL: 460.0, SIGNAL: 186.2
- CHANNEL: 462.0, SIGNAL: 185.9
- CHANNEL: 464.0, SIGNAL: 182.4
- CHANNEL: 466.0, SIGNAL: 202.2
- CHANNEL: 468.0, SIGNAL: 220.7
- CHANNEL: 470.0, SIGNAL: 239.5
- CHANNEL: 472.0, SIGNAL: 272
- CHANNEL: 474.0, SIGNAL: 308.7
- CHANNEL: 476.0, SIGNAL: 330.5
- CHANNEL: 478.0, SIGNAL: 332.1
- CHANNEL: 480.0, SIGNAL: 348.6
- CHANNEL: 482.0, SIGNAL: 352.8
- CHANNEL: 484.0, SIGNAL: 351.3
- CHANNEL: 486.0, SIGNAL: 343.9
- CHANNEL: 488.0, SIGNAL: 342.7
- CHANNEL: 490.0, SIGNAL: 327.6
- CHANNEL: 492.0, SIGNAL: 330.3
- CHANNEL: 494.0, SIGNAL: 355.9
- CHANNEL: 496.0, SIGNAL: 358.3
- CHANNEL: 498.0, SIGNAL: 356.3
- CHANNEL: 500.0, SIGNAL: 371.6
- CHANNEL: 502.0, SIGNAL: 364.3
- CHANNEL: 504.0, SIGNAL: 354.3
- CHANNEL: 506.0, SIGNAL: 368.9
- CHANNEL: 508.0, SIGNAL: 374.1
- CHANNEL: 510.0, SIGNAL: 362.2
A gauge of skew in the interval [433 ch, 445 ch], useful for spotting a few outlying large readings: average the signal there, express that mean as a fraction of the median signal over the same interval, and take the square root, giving 1.00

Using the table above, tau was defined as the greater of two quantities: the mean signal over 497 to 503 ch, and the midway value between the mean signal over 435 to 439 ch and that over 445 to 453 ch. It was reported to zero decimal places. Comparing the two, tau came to 364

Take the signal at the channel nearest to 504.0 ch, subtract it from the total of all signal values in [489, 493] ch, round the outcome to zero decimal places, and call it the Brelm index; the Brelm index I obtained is 304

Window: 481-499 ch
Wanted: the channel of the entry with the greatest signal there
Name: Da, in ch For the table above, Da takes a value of 496.0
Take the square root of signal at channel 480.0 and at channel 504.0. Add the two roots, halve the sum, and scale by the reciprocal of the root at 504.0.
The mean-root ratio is 1.00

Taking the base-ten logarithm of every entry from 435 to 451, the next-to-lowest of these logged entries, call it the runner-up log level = 2.50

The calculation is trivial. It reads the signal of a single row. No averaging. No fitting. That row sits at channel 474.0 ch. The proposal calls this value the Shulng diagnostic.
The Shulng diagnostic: 308.7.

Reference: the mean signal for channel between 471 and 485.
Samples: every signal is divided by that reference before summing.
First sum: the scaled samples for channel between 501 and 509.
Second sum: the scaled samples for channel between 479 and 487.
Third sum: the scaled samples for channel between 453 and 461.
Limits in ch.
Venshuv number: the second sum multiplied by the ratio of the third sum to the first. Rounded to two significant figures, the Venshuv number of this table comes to 2.7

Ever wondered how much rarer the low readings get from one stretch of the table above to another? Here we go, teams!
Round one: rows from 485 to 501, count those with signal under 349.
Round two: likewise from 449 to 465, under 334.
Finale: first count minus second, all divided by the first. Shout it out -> -1.0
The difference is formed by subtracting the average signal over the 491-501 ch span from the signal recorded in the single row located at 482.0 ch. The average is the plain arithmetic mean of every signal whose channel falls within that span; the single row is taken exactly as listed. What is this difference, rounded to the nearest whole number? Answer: -2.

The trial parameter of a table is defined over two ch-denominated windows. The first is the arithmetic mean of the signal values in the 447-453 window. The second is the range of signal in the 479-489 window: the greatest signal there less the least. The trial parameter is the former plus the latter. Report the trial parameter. 309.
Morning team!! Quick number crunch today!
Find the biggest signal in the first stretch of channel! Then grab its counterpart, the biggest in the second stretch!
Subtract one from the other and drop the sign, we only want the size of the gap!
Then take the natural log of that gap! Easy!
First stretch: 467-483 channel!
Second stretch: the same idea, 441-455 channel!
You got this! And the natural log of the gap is 3.5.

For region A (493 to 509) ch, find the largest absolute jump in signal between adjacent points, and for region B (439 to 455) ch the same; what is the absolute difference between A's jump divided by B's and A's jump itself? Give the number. 15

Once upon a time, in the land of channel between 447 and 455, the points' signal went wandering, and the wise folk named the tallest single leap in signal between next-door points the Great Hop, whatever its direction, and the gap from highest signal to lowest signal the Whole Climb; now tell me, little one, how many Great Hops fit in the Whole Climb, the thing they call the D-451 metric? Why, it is 1.51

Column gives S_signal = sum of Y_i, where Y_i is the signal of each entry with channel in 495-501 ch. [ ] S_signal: 1086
